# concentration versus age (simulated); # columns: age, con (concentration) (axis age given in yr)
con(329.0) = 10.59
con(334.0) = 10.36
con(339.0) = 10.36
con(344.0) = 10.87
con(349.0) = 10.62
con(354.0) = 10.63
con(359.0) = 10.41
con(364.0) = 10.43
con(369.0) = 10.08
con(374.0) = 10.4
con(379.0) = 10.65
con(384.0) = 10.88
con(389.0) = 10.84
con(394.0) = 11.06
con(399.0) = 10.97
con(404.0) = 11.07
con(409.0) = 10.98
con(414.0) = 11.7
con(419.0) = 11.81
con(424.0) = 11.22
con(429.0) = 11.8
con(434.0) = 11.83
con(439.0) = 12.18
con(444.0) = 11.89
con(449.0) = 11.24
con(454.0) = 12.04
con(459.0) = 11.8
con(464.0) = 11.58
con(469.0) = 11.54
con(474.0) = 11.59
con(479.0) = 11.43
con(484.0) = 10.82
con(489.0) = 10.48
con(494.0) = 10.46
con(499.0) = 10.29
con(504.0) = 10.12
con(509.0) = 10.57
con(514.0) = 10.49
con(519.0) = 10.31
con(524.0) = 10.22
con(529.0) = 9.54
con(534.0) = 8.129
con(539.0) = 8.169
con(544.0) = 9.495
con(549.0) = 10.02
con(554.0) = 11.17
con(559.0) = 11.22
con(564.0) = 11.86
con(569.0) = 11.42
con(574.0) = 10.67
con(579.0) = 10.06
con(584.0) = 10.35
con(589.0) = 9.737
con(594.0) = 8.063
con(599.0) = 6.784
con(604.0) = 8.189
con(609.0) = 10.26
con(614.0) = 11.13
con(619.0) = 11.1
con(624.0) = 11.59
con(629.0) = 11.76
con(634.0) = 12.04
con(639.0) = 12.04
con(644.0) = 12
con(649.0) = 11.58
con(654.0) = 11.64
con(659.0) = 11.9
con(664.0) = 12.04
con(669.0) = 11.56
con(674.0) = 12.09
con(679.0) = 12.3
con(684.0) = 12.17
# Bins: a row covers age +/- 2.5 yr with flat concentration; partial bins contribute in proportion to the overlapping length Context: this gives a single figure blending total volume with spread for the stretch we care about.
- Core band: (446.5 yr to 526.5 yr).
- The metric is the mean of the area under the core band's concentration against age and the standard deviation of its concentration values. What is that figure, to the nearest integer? 438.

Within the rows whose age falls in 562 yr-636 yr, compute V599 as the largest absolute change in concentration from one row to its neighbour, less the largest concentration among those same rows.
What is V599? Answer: -10.0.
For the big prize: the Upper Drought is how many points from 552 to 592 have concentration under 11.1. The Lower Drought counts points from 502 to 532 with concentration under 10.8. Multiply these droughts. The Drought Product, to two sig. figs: 24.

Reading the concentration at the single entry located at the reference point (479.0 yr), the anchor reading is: 11.43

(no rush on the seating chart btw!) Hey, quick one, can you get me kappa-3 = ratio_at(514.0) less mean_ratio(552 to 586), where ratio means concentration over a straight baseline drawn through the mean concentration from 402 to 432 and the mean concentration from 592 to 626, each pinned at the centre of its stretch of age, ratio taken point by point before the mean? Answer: -0.10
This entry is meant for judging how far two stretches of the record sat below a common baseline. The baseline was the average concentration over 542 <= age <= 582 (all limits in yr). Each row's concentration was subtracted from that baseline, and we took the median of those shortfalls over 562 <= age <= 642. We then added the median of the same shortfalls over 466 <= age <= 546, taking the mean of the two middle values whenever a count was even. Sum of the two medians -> 0.2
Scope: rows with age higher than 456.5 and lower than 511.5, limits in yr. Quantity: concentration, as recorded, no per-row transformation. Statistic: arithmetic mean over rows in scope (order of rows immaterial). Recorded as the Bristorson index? 11.0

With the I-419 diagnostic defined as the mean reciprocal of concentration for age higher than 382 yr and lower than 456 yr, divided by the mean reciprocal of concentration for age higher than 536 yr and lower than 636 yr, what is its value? 0.88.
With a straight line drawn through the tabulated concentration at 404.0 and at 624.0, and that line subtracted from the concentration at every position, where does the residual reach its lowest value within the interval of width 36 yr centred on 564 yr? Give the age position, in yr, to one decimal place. 579.0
